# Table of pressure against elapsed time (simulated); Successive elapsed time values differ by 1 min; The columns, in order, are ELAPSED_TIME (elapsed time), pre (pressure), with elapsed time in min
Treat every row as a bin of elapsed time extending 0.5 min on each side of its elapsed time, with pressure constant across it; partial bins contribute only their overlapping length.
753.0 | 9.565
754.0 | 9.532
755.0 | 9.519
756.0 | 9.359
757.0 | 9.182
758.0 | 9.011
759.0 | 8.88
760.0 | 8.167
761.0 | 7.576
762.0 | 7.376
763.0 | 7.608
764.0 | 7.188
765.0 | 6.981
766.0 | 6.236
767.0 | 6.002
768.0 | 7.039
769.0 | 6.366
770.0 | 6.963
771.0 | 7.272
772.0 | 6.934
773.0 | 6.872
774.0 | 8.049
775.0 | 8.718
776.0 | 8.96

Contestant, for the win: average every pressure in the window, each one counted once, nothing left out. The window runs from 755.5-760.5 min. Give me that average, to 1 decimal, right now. 8.9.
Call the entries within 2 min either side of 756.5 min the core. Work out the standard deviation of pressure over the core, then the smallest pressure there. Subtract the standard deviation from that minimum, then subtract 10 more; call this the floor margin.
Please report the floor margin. -1.2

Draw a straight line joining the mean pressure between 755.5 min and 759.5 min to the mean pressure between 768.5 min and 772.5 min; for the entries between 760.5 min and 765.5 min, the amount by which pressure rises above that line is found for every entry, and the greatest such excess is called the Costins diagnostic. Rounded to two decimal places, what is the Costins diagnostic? -0.56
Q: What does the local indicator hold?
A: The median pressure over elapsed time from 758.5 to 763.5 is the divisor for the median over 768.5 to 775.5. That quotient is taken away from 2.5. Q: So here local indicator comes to 1.58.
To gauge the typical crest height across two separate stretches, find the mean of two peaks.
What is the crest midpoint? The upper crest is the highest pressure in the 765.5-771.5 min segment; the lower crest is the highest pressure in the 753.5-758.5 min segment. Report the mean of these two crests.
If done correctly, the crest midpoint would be 8.40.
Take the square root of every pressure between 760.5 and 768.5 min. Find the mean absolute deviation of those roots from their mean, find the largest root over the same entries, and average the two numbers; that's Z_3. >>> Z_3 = 1.42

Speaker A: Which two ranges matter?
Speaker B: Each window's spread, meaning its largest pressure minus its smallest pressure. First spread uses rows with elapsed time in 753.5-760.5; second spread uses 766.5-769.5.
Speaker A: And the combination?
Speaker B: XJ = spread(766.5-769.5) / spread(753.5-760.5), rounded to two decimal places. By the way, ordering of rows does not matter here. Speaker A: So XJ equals 0.76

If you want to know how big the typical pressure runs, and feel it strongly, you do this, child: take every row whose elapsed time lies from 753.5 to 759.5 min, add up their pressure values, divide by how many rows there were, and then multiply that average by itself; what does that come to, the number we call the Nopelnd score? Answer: 86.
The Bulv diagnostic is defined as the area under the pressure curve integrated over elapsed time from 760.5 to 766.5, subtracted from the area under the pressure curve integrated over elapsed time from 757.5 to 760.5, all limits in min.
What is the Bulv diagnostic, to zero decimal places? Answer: -17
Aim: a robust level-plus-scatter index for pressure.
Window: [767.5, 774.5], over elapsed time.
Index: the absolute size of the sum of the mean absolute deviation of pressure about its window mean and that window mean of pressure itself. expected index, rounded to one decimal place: 7.4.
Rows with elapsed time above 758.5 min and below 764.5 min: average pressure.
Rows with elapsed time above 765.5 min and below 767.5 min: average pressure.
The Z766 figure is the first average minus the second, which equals 1.7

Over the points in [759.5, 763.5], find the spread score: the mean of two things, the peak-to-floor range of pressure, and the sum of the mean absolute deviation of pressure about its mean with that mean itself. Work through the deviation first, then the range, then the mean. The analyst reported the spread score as 4.36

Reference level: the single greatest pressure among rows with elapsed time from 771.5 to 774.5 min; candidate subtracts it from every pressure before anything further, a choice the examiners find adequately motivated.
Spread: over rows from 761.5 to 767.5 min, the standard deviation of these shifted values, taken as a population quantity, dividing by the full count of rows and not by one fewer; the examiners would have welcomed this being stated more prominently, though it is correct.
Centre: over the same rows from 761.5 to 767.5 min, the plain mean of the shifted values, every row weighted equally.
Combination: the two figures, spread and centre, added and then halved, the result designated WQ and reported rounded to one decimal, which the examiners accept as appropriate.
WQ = -0.3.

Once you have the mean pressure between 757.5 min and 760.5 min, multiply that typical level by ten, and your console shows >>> 87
